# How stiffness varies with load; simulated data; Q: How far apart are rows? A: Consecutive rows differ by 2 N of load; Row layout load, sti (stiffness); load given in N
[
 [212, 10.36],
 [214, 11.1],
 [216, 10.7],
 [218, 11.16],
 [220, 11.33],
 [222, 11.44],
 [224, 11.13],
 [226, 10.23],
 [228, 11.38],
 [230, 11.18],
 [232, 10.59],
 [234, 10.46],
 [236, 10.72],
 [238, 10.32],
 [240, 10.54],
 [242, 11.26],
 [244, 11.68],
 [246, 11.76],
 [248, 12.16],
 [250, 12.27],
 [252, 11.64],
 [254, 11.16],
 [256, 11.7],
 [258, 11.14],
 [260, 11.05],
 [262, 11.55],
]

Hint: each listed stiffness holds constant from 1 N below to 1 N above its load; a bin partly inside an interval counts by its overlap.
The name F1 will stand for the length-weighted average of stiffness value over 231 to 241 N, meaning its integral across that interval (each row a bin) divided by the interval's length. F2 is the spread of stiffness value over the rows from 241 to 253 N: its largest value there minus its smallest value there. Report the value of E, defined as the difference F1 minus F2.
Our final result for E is 9.5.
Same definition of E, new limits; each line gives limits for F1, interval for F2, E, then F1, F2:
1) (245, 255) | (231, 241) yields 11.4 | 11.8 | 0.40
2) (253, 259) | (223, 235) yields 10.2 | 11.3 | 1.15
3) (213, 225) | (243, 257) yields 10.0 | 11.1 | 1.11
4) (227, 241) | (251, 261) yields 10.1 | 10.7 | 0.65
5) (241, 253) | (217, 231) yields 10.6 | 11.8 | 1.21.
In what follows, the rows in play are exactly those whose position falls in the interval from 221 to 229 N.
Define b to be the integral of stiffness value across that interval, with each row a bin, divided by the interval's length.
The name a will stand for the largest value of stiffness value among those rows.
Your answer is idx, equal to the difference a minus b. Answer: 0.395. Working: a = 11.44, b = 11.0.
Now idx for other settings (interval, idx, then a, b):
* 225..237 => 0.620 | 11.38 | 10.8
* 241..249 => 0.445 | 12.16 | 11.7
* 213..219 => 0.173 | 11.16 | 11.0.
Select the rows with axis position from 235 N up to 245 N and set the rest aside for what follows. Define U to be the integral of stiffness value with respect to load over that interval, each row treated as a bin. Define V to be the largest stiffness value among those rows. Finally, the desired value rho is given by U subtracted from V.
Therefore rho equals -97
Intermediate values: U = 109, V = 11.68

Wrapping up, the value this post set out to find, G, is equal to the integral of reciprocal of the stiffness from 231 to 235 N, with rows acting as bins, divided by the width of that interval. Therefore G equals 0.095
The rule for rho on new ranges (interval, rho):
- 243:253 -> -107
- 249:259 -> -104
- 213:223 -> -100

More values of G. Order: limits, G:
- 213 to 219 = 0.091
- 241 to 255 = 0.086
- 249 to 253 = 0.084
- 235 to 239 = 0.095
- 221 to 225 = 0.089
